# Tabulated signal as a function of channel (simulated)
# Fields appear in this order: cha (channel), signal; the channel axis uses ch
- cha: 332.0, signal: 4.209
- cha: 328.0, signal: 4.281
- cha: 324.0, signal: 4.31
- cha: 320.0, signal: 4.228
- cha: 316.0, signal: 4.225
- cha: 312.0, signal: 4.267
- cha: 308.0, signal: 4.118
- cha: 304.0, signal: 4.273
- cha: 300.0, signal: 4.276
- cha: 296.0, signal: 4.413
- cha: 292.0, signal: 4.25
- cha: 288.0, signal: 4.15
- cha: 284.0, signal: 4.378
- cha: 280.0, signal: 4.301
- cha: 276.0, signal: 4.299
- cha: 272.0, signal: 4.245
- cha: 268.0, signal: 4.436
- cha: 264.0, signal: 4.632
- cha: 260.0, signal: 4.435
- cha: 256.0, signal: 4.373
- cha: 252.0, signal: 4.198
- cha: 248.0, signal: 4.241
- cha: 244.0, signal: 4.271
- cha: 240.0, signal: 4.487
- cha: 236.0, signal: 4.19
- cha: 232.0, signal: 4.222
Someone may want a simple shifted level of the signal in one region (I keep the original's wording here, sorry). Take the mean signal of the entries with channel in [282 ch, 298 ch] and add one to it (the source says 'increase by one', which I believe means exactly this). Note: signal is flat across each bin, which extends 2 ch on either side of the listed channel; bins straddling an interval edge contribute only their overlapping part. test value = 5.30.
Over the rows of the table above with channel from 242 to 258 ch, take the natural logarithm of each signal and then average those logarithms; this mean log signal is 1.452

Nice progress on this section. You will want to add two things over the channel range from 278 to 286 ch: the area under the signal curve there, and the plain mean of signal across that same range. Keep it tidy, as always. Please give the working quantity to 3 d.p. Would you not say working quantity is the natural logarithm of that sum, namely 3.665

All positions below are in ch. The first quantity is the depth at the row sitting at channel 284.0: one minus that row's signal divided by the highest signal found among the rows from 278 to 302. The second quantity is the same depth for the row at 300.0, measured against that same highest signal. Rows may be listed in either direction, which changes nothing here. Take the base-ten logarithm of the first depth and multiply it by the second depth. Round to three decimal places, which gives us -0.065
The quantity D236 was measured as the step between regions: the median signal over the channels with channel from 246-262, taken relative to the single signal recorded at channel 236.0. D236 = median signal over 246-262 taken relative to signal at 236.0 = 0.12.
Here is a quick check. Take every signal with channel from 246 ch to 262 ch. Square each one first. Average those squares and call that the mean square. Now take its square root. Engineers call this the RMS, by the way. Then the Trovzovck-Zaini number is 4.31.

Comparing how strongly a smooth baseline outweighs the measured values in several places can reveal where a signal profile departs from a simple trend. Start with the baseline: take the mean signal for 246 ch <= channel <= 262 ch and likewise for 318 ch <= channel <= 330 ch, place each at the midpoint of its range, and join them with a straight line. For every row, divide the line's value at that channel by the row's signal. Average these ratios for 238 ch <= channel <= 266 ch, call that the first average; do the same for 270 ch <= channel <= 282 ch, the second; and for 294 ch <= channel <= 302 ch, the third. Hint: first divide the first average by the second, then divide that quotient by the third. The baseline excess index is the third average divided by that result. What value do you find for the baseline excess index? 0.99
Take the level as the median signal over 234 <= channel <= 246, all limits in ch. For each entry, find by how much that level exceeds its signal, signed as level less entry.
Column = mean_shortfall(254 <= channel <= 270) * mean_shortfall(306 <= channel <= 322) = -0.012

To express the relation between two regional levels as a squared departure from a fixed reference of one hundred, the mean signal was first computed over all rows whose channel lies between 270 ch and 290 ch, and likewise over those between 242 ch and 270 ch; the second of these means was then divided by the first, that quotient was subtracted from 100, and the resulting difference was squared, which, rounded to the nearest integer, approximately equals 9797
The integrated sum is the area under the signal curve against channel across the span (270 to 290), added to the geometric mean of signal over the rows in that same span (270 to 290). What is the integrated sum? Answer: 89.8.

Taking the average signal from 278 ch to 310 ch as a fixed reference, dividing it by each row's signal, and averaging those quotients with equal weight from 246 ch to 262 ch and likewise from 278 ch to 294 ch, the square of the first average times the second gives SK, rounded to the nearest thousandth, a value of 0.982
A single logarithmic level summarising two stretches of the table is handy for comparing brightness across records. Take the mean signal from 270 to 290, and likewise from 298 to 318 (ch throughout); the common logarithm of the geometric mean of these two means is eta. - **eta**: 0.629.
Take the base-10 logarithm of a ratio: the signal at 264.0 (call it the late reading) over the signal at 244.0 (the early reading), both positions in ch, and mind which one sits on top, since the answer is 0.035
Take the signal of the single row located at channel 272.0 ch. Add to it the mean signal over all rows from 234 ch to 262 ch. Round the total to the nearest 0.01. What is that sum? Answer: 8.56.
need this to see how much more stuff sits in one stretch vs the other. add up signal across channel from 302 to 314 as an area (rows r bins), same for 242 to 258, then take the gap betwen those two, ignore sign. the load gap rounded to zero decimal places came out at 18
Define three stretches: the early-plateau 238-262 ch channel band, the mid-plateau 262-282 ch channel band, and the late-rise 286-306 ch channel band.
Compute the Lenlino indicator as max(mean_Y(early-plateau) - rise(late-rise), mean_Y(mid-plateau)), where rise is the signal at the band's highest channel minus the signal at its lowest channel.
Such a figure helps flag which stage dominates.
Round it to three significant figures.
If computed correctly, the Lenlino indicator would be 4.38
